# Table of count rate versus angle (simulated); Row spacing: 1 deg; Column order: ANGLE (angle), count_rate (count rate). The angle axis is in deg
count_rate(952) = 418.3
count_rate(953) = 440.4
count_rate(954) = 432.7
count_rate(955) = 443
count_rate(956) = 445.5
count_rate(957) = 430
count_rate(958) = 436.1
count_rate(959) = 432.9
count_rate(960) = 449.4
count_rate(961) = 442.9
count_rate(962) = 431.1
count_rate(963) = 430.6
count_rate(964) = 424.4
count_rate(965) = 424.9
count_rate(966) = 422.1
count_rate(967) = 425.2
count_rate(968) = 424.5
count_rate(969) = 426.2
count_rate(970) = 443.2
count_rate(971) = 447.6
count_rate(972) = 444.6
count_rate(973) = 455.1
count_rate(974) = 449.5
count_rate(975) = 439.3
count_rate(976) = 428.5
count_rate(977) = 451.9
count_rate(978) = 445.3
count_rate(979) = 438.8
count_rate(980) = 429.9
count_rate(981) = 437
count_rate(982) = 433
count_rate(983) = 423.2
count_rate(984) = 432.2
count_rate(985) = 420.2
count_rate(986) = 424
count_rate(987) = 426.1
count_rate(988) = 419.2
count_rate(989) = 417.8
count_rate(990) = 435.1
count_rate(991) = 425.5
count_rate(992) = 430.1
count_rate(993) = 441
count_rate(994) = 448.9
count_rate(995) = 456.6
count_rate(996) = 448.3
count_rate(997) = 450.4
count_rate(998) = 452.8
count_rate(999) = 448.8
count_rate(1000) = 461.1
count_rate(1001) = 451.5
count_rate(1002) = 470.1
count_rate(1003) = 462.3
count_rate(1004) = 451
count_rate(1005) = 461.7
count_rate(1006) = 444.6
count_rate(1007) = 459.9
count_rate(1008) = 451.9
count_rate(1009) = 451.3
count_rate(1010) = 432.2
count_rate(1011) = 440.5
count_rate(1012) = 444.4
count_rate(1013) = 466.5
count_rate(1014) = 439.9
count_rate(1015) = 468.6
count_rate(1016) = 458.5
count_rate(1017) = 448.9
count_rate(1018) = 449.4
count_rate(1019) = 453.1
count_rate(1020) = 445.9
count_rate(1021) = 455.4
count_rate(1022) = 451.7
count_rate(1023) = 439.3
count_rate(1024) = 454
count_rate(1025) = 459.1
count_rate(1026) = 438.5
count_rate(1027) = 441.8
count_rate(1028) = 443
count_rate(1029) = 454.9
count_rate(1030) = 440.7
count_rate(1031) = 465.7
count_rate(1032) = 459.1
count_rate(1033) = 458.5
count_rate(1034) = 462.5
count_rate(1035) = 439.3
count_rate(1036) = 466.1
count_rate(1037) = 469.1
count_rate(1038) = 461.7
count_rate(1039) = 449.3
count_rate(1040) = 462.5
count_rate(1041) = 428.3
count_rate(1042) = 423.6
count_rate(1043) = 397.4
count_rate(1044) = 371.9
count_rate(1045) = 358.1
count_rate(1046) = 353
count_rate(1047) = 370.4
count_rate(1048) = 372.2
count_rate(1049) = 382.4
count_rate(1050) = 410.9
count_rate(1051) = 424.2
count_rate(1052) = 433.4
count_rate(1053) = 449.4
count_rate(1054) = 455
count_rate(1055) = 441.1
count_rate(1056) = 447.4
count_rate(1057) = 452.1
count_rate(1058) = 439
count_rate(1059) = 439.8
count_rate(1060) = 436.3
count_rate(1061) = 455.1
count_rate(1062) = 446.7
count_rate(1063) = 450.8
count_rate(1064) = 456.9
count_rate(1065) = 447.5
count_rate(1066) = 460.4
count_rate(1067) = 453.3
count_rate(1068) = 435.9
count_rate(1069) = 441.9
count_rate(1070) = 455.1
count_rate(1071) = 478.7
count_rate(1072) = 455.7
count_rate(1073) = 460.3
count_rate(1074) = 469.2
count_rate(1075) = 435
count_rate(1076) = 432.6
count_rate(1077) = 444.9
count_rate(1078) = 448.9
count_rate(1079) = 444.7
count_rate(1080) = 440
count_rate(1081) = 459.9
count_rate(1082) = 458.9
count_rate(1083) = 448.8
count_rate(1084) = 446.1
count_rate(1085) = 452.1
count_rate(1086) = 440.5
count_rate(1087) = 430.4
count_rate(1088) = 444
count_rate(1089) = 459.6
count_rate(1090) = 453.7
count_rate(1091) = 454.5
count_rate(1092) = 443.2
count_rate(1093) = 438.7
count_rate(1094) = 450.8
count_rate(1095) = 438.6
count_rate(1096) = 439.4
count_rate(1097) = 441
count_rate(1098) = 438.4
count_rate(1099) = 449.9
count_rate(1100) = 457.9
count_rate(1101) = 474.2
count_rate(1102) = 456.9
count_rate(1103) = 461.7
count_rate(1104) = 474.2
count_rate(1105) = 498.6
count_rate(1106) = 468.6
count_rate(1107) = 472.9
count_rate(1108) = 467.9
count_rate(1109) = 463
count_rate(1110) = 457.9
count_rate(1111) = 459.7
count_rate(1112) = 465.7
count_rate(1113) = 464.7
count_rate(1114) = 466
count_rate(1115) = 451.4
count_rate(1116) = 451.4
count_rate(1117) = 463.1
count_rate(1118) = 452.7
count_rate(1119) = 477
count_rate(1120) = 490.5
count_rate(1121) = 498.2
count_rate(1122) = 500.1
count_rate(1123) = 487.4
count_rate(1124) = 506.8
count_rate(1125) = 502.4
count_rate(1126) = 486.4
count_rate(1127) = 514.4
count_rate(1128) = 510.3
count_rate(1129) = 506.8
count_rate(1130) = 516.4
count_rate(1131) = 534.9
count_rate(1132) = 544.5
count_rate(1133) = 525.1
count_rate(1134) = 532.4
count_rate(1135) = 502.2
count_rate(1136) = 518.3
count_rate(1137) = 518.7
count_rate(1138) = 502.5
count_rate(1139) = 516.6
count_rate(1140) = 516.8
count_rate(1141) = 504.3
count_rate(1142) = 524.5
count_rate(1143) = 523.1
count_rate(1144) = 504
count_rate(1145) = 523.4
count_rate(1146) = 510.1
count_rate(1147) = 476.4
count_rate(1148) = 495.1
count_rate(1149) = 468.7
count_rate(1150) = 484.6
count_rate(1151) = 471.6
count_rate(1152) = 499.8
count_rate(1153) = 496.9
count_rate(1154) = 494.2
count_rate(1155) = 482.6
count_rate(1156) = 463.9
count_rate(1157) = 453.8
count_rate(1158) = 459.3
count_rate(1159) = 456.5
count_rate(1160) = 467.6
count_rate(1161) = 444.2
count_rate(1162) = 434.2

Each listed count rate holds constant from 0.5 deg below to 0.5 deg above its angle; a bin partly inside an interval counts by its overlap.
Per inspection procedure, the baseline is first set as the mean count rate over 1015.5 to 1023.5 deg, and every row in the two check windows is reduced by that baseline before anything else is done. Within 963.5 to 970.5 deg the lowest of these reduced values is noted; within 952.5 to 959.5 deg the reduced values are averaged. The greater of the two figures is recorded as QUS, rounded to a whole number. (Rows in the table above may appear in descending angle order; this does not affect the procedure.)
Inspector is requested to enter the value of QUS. -13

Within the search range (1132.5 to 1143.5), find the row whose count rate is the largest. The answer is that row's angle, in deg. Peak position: 1134 deg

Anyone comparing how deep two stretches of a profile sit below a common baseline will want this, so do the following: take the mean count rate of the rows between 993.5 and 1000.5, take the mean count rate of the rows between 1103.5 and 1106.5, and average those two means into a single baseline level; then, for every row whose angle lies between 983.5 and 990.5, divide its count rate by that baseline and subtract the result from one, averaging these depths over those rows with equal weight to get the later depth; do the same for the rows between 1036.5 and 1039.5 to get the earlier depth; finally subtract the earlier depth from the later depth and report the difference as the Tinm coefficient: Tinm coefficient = 0.075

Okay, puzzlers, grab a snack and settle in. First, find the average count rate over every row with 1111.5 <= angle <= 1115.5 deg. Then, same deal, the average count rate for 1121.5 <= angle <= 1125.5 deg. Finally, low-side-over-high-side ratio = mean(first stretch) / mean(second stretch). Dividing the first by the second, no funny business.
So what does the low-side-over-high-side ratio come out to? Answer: 0.93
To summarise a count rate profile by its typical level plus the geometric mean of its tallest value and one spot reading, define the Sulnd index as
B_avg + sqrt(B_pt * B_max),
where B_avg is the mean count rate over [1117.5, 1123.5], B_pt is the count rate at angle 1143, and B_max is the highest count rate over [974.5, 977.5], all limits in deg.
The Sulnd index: 971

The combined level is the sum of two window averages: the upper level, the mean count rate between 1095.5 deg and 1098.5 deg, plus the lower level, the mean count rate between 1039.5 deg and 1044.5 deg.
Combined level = 856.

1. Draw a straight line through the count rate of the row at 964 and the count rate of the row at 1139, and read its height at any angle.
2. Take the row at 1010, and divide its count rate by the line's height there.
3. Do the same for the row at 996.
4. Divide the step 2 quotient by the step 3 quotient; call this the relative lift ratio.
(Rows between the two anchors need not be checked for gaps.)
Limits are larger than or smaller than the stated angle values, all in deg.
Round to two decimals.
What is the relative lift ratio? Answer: 0.95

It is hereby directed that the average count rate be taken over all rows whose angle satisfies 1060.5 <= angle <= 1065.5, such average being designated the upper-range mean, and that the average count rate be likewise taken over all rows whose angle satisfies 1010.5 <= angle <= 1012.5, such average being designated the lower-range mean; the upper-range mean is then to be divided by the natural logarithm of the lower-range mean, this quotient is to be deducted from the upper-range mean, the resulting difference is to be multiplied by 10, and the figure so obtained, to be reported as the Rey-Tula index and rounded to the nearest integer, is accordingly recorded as 3773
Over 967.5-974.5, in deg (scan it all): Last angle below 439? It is 969 deg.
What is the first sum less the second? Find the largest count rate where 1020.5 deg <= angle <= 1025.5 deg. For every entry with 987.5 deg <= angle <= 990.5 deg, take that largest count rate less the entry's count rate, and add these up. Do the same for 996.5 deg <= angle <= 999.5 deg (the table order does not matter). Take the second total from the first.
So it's 80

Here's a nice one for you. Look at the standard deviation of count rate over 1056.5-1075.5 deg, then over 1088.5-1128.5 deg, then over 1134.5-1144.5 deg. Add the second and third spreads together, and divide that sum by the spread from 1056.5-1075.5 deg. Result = 2.6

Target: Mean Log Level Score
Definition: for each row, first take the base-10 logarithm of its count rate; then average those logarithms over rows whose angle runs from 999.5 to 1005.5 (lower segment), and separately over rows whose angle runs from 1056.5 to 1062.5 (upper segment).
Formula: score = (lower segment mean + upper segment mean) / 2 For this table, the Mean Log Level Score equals 2.66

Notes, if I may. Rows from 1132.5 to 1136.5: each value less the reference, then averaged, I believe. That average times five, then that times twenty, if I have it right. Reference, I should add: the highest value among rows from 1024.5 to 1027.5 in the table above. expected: 6040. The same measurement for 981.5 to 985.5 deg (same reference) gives -3195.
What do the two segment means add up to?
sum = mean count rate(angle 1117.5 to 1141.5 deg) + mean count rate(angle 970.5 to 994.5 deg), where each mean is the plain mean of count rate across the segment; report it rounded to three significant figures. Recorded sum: 942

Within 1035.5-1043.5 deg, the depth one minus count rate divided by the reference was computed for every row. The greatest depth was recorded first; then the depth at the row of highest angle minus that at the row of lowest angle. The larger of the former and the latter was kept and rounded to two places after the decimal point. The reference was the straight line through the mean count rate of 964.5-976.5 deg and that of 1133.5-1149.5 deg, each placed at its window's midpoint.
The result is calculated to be 0.15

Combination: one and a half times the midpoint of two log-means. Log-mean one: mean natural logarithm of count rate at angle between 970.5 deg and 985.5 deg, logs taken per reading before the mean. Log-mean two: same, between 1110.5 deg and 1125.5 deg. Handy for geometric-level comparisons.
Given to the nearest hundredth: 9.19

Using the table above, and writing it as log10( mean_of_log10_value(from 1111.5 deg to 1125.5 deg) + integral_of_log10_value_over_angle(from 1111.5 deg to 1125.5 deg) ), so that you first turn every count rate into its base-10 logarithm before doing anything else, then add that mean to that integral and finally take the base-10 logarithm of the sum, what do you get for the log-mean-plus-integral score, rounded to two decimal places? 1.60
